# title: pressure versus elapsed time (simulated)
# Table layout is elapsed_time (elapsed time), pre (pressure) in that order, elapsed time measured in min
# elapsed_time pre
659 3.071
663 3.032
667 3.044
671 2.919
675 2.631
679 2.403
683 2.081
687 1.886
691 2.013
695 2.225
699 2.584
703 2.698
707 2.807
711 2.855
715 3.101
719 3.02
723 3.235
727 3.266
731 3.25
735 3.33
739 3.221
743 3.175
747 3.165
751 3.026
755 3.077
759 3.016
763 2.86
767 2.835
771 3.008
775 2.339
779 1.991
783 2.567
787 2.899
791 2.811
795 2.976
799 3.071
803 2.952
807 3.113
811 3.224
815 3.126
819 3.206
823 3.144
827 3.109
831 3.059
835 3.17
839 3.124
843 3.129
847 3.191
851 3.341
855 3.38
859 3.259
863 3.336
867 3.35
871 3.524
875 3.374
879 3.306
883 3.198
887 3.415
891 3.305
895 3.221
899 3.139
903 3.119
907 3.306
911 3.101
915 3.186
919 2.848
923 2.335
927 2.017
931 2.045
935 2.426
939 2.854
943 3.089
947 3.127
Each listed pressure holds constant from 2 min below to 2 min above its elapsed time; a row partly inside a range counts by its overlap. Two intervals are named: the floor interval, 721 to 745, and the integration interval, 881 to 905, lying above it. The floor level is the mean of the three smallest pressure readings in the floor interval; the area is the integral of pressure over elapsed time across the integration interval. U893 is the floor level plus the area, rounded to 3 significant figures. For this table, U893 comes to 80.8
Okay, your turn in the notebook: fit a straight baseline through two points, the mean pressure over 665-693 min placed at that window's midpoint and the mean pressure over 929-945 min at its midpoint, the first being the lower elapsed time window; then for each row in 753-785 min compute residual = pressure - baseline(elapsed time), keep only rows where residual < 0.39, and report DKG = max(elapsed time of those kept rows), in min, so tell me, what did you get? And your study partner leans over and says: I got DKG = 783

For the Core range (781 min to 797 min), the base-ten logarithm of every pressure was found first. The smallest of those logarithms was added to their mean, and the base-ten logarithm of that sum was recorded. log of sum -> -0.067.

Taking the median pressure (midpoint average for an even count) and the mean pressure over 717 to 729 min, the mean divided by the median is 0.98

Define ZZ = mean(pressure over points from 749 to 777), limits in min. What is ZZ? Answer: 2.88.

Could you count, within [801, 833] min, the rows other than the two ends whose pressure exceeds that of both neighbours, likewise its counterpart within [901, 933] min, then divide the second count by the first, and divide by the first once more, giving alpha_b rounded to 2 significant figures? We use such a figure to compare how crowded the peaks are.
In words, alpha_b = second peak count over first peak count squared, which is 0.50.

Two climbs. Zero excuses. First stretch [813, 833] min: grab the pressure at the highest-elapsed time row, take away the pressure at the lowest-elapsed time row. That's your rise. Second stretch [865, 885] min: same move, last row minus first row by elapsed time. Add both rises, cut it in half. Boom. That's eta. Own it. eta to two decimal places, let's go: -0.11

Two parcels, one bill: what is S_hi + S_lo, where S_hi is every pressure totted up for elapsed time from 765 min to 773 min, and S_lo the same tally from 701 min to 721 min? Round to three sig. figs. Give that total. 20.3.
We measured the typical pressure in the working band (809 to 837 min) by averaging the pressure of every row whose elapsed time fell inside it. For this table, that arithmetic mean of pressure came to 3.15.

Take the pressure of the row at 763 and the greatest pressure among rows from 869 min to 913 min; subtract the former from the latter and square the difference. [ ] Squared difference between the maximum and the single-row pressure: 0.44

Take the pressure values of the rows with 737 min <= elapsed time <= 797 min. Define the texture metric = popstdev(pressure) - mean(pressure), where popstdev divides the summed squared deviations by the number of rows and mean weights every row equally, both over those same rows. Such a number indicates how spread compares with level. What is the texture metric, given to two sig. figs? -2.5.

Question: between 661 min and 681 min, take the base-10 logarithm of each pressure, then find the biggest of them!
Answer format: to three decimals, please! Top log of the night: 0.483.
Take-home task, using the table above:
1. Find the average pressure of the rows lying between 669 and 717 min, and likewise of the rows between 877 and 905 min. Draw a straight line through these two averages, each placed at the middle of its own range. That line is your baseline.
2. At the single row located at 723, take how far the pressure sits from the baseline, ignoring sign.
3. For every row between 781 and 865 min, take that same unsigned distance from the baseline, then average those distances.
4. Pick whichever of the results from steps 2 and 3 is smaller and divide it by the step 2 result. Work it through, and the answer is 0.24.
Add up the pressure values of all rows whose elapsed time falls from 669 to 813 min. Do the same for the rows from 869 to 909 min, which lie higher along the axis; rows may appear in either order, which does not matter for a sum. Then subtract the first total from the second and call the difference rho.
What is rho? -69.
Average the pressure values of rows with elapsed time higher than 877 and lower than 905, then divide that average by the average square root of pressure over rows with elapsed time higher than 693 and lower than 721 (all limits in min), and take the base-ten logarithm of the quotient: 0.29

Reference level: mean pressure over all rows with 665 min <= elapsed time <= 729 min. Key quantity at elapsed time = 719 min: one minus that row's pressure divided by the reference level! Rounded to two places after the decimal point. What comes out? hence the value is -0.13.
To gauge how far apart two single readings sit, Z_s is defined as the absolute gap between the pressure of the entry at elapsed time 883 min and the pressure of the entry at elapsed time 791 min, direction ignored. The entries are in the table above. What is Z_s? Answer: 0.4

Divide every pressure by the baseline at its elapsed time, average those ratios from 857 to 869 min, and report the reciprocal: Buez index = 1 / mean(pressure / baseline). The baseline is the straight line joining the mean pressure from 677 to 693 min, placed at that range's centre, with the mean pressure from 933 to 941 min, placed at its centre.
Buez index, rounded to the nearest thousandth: 0.748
